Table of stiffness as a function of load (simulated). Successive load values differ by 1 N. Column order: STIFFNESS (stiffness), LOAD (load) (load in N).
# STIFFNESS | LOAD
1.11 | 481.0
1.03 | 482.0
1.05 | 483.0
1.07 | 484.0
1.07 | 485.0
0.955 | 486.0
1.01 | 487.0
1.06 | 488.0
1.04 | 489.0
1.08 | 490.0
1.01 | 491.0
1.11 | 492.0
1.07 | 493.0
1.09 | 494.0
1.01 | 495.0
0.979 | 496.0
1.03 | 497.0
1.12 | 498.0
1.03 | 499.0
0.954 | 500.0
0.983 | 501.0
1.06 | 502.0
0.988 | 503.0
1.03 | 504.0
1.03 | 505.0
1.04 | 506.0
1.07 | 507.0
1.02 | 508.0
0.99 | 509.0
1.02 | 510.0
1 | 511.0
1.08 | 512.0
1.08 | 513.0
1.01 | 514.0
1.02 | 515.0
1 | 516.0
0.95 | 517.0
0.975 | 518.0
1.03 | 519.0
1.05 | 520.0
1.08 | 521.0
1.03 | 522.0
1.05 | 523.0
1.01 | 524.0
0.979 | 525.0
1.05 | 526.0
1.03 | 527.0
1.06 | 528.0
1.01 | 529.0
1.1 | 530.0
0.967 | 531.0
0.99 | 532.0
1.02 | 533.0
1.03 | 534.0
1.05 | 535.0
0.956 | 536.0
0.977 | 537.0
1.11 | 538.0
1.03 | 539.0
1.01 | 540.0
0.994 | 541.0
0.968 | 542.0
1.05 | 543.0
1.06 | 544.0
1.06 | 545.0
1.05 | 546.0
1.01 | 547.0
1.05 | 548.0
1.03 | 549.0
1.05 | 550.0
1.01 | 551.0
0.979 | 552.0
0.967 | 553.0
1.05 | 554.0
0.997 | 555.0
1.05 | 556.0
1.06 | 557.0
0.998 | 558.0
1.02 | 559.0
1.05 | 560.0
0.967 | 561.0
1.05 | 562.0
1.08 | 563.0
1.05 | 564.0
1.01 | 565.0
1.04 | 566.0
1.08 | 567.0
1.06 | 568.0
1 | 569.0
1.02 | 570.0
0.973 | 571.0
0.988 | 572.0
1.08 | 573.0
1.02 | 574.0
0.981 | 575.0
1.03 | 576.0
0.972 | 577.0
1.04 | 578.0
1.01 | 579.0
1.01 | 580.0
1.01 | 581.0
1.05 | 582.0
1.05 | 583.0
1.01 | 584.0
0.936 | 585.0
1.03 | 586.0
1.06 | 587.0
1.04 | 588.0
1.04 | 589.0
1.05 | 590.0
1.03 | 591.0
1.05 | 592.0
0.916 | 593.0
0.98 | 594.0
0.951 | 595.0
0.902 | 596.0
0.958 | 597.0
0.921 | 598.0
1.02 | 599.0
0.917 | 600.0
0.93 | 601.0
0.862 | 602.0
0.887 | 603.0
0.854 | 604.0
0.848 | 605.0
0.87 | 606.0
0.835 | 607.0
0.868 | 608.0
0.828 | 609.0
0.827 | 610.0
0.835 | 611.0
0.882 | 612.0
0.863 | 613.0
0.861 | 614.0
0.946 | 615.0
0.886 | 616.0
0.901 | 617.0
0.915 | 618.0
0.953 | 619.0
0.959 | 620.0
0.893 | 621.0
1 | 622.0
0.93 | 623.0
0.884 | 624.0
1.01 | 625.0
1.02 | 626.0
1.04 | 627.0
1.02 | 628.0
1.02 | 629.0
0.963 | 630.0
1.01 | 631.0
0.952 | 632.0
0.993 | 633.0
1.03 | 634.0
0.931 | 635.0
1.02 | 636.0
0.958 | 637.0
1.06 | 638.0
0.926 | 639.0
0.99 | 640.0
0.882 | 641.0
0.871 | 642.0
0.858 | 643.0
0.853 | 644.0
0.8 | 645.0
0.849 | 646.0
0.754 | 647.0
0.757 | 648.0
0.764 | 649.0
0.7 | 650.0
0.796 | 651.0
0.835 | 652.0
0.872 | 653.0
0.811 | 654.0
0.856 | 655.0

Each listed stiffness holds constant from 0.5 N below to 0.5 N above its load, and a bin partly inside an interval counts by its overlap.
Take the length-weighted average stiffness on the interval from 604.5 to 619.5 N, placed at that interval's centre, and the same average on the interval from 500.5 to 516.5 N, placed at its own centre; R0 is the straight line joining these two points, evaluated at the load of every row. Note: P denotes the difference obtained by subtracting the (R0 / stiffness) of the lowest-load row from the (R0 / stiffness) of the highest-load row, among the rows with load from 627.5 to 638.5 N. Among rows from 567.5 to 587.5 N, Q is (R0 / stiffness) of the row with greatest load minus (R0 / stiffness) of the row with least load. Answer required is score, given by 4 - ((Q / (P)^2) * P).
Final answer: 3.4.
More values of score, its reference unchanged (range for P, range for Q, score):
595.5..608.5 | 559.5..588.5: 5.6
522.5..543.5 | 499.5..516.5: 1.4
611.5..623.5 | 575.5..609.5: 6.4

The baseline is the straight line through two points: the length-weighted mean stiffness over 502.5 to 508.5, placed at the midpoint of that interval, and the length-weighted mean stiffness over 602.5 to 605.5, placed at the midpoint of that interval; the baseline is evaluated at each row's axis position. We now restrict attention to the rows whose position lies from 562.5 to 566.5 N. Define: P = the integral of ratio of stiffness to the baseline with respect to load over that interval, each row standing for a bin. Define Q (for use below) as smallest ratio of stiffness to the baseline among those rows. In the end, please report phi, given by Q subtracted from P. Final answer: 3.4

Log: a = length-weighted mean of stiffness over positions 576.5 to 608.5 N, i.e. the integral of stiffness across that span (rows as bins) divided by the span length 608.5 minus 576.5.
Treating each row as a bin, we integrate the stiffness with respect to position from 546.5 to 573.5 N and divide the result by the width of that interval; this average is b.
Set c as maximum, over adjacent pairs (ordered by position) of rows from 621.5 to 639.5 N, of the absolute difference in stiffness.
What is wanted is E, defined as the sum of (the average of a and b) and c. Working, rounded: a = 0.966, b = 1.027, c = 0.134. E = 1.13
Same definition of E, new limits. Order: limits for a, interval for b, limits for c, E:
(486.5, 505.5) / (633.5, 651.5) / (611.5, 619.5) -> 1.04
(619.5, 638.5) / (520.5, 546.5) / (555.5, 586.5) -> 1.10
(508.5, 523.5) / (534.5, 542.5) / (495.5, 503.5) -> 1.11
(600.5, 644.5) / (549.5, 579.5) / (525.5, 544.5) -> 1.11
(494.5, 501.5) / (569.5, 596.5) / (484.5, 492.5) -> 1.13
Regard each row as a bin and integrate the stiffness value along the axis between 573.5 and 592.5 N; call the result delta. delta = 19.4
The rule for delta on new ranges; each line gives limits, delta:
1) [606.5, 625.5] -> 17.1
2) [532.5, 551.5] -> 19.5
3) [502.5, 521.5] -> 19.5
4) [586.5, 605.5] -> 18.2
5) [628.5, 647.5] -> 17.7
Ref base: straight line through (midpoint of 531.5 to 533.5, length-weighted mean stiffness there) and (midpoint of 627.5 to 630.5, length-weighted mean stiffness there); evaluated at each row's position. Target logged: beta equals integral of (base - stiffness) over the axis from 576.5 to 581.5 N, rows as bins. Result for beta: -0.03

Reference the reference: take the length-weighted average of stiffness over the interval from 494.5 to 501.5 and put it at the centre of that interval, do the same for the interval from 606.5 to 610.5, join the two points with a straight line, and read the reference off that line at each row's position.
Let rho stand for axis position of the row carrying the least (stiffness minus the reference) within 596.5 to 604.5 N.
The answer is 604.0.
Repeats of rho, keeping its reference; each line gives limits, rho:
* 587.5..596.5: 596.0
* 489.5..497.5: 496.0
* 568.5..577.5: 571.0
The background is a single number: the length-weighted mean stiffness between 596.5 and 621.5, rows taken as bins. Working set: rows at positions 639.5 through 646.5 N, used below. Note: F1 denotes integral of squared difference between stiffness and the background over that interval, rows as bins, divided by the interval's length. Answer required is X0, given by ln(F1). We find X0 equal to -5.70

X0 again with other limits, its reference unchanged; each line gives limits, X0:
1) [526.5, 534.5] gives -3.95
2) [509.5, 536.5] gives -3.99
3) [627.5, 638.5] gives -4.41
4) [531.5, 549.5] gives -3.97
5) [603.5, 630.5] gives -5.30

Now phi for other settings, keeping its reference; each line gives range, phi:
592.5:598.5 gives 5.4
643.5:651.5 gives 7.1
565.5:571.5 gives 5.6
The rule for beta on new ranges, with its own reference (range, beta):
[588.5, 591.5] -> -0.11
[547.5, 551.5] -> -0.12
